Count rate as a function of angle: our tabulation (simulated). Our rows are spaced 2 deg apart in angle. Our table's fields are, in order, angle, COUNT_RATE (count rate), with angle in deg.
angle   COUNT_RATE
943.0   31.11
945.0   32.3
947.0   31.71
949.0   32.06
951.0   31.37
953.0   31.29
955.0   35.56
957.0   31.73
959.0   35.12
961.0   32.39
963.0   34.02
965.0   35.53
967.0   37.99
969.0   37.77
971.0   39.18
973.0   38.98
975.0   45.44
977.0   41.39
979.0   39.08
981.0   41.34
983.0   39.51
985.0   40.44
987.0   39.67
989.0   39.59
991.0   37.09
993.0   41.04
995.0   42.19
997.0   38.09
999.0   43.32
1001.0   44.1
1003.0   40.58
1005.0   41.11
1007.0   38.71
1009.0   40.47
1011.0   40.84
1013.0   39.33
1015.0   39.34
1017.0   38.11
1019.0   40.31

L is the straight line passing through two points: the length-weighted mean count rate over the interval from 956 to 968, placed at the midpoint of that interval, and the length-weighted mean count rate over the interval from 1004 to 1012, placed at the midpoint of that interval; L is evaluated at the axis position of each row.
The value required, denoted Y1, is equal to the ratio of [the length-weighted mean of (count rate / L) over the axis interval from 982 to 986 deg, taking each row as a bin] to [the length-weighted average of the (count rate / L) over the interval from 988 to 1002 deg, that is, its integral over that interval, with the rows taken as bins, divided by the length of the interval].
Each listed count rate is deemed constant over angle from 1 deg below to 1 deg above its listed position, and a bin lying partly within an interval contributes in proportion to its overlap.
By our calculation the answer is 1.02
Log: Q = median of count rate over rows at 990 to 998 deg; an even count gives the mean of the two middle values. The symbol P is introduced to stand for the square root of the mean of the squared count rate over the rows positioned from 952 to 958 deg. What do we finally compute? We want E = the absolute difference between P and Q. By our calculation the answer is 6.6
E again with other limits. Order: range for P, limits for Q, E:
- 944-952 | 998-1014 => 8.8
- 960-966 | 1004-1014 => 6.5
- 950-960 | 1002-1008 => 7.5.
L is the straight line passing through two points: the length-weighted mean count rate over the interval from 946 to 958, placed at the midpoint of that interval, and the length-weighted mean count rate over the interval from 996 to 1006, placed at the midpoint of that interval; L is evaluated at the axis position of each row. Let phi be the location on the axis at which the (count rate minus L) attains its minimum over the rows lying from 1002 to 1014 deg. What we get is 1013.0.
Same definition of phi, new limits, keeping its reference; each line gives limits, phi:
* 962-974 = 963.0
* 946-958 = 957.0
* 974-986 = 983.0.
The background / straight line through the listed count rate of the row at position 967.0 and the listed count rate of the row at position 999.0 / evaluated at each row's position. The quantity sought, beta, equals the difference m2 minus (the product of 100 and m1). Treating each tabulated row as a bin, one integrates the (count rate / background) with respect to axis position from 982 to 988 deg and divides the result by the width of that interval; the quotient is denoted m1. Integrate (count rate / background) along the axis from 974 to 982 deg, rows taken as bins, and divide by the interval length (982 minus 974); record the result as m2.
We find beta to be -96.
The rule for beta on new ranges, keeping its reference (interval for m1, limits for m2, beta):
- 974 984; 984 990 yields -103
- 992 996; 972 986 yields -97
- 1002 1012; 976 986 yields -89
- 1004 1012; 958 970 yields -89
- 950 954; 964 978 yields -87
